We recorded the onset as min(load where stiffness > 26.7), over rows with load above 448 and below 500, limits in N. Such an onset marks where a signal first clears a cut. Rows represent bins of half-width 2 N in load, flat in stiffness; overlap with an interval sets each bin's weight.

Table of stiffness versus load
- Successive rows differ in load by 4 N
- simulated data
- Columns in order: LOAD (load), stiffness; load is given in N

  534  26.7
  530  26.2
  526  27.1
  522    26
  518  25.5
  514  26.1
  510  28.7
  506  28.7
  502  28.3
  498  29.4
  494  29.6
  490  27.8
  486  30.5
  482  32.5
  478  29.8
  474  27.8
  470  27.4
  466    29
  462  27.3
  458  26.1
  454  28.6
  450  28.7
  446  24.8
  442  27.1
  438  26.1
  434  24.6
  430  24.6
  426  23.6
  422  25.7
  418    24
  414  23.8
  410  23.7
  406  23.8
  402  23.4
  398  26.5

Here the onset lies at 450 N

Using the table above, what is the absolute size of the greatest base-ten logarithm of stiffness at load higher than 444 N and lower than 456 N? 1.46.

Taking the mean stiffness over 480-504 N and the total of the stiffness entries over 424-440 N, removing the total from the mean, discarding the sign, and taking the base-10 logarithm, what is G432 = 1.8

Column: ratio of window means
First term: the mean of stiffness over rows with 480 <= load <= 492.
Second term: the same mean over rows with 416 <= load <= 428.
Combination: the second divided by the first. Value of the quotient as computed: 0.81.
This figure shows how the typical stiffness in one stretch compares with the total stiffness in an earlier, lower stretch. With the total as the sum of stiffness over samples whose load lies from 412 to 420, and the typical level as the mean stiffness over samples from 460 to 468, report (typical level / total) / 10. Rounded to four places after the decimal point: 0.0589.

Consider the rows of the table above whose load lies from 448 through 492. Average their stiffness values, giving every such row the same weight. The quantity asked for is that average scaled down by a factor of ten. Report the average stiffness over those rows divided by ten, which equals 2.87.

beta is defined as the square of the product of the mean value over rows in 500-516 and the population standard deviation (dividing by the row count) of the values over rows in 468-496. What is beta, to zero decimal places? 2245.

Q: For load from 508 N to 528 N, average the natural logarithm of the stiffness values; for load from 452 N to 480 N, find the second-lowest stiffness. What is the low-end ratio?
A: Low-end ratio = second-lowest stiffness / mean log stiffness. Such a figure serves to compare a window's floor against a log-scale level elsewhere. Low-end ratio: 8.3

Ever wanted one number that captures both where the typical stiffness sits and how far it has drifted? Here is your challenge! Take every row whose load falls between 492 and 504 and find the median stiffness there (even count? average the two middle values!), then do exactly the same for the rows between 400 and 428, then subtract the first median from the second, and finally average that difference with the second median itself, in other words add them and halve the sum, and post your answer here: 9.1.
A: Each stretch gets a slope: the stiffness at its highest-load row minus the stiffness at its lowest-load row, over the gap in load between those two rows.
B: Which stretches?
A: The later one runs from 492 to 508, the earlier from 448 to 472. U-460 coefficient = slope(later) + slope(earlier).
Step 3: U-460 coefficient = -0.14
